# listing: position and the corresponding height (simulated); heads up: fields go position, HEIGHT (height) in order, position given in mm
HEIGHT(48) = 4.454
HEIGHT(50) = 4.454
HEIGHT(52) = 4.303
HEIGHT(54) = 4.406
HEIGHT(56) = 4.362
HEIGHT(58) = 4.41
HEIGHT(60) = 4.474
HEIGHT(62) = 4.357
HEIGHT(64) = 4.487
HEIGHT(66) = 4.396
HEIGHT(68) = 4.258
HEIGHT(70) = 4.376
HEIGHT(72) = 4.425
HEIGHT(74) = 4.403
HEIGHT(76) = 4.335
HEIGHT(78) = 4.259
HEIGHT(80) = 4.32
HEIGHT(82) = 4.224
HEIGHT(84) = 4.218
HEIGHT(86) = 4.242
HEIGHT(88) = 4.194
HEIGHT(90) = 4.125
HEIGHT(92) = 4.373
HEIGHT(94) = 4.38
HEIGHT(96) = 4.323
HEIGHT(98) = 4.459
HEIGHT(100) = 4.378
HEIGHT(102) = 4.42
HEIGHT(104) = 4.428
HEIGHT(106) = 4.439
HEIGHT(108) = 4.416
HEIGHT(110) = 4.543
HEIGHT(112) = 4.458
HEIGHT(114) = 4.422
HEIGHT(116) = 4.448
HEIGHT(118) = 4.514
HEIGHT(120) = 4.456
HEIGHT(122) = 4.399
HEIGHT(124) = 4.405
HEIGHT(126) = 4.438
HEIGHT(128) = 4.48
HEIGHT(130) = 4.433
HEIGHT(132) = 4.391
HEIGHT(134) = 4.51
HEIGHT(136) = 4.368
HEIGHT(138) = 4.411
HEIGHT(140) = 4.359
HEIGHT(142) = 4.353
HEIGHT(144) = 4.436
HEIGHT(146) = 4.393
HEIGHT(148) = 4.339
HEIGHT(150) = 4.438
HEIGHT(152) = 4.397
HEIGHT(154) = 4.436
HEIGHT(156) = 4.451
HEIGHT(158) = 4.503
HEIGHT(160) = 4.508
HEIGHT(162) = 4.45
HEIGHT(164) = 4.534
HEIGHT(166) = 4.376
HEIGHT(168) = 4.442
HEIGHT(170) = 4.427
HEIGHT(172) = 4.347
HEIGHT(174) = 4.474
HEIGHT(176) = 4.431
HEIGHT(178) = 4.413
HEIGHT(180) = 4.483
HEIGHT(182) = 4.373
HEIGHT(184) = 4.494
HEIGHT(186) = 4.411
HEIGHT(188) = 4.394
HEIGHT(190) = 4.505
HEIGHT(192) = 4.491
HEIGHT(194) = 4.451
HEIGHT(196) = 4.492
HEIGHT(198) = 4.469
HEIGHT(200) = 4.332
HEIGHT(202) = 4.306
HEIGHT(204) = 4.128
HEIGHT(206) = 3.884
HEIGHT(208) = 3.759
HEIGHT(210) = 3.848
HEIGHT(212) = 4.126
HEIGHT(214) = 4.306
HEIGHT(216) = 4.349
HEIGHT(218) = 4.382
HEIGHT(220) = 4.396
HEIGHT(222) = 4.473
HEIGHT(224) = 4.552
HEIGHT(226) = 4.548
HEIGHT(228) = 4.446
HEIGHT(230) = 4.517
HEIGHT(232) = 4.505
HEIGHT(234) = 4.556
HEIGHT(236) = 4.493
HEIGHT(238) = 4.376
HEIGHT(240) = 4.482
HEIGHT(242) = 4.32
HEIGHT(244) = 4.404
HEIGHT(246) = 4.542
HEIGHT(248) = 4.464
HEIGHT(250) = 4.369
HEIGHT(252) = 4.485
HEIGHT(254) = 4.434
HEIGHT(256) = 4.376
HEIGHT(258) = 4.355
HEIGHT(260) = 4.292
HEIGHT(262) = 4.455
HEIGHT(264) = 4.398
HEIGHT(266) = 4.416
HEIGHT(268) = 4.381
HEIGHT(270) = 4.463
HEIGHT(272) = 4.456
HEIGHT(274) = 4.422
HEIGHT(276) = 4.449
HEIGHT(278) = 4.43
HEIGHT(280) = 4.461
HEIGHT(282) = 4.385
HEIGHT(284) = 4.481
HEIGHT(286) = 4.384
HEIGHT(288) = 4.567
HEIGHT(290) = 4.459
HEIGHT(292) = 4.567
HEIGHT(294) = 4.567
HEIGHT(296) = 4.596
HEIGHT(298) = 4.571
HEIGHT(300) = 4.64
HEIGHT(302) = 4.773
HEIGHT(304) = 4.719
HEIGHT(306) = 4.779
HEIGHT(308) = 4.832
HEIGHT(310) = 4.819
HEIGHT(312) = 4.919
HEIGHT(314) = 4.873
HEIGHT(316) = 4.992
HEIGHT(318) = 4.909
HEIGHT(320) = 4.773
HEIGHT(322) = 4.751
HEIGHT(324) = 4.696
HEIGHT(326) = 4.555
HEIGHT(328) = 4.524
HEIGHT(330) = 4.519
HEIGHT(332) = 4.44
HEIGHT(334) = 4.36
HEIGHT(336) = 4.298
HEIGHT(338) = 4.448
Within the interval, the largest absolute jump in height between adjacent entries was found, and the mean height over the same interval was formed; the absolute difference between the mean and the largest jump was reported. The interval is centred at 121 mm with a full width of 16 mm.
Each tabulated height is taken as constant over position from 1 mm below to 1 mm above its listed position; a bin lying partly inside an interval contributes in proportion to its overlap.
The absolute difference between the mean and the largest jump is 4.38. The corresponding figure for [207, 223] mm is 3.93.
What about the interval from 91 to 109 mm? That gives 4.27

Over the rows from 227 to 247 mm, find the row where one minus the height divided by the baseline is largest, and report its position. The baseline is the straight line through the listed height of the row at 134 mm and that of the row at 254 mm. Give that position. 242 mm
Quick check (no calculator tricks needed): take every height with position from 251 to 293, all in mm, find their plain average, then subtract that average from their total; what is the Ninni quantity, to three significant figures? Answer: 88.7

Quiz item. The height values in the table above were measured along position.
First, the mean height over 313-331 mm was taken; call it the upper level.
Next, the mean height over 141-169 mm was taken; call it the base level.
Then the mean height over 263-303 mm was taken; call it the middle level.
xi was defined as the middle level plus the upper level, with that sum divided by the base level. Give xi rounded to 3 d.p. 2.081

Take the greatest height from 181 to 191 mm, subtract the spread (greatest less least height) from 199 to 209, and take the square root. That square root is 1.98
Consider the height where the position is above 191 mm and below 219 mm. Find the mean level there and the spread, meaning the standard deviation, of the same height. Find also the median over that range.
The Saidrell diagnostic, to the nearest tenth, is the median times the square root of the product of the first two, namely 4.4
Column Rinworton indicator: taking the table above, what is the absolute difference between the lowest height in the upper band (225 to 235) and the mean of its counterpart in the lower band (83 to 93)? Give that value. 0.22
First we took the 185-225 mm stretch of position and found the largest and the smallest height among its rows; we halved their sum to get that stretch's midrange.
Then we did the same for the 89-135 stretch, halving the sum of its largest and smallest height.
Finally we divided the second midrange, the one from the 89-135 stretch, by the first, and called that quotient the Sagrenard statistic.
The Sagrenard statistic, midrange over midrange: 1.04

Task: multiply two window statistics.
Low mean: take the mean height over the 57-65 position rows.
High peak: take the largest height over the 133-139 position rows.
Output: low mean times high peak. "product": 20.0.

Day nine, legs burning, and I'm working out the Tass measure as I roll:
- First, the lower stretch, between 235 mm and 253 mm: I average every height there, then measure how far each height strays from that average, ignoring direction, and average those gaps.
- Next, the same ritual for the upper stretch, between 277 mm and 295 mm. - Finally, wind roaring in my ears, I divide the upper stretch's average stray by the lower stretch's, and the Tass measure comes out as 1.0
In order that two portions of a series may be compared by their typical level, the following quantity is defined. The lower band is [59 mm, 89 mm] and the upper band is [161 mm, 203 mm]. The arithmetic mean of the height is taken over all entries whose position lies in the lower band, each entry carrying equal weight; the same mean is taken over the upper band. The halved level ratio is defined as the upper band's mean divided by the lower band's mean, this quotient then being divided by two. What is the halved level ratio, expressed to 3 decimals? 0.512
